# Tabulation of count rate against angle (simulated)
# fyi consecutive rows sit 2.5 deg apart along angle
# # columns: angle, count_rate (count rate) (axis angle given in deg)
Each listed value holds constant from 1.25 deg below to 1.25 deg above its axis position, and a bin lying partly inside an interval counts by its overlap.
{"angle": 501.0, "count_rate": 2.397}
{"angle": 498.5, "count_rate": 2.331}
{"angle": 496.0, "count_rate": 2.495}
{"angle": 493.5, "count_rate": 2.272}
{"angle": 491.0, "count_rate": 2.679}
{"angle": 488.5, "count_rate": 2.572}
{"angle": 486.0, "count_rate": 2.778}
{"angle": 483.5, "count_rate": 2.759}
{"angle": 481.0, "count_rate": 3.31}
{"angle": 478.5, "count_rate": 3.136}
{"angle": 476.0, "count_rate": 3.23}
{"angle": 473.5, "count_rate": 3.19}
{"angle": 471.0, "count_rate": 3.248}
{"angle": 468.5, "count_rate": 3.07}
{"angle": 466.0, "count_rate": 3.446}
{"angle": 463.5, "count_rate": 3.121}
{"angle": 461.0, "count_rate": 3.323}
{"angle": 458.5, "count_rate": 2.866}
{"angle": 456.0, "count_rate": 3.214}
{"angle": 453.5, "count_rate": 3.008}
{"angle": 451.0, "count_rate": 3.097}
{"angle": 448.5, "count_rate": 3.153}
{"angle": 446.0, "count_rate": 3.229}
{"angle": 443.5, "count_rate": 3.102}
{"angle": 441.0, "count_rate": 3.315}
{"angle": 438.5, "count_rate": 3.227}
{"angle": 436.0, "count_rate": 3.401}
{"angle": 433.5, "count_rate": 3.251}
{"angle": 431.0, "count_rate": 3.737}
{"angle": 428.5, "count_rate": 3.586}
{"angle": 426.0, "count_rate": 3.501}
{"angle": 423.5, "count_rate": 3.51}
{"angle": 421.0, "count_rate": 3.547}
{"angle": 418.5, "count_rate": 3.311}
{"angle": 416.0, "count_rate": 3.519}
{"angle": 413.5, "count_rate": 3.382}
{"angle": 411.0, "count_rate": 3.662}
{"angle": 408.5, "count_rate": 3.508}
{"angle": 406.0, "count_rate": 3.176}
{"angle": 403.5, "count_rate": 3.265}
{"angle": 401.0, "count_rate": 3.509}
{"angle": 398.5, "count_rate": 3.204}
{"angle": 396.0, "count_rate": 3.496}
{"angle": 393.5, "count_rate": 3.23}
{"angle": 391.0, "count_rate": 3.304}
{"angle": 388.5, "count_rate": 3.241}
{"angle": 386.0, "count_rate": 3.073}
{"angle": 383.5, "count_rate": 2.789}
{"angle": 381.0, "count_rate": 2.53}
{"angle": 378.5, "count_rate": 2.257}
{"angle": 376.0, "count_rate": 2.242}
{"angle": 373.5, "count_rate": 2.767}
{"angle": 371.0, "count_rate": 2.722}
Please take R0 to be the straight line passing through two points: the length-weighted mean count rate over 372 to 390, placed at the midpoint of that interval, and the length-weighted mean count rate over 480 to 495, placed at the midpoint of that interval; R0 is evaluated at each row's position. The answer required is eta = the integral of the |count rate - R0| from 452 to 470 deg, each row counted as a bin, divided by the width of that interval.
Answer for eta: 0.44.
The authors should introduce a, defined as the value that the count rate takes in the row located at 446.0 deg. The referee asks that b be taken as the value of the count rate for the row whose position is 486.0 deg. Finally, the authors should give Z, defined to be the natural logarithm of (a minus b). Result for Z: -0.8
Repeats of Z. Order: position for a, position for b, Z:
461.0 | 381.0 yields -0.2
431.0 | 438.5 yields -0.7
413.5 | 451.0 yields -1.3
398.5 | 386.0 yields -2.0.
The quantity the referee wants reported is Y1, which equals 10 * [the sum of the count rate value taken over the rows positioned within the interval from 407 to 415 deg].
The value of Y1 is 106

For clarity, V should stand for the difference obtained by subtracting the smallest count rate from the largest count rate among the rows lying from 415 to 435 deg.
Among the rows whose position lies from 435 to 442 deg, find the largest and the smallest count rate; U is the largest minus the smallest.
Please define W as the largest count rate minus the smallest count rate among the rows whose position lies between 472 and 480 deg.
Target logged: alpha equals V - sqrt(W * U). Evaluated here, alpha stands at 0.36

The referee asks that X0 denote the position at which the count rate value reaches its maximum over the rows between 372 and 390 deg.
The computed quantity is 388.5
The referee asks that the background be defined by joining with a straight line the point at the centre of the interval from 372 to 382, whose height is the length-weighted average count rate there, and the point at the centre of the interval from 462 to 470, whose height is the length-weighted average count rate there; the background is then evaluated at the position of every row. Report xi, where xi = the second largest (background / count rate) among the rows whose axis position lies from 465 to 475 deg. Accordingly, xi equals 1.03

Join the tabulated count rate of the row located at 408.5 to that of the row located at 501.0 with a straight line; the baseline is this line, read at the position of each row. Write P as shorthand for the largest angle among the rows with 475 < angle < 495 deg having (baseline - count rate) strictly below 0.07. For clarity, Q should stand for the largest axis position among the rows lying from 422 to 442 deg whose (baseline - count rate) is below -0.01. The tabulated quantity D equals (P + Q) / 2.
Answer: 466.0 deg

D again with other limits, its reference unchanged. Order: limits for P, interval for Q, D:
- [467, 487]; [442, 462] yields 473.5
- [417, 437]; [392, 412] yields 423.5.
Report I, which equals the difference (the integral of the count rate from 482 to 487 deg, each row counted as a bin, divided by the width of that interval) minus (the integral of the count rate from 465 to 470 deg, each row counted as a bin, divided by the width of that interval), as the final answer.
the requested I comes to -0.5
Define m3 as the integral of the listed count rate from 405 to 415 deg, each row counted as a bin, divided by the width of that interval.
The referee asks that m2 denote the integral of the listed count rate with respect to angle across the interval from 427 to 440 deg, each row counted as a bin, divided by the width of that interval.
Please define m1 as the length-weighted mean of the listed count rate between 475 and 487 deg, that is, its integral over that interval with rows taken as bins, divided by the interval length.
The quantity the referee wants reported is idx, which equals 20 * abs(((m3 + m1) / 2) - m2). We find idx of 3.9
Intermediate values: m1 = 3.04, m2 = 3.4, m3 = 3.44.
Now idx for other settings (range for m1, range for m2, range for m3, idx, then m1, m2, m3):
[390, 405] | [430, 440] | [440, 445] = 2.5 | 3.33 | 3.4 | 3.20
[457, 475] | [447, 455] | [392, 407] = 3.1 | 3.18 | 3.1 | 3.32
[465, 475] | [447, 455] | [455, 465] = 1.8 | 3.23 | 3.1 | 3.14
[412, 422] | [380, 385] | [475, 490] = 10.2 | 3.44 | 2.7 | 2.95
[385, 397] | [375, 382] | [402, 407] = 18.3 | 3.27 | 2.3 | 3.24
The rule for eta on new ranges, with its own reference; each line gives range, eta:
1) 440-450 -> 0.48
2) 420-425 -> 0.82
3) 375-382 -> 0.37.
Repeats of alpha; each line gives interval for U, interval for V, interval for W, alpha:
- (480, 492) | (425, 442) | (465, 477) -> -0.02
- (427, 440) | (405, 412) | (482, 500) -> -0.02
